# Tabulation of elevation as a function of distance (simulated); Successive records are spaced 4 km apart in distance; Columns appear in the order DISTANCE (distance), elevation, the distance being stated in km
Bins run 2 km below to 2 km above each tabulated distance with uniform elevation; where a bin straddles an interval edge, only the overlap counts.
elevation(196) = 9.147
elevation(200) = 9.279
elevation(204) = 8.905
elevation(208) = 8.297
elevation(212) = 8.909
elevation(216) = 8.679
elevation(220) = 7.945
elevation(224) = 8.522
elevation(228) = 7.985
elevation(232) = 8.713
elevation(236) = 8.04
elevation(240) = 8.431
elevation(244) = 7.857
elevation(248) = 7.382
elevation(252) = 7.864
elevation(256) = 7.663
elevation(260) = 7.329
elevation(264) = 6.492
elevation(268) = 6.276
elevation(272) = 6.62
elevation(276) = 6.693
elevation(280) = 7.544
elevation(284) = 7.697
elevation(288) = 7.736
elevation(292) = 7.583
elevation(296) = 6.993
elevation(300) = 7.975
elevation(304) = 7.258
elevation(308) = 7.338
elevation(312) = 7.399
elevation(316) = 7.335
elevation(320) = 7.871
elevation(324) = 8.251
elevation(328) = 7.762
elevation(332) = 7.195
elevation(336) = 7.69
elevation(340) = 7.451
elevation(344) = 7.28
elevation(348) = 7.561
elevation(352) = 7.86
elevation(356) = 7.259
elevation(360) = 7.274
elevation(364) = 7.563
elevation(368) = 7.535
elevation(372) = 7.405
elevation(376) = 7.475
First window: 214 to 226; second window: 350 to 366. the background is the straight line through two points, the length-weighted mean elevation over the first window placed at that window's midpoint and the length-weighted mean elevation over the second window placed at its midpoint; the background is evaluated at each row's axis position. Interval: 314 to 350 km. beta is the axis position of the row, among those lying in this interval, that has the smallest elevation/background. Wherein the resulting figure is 332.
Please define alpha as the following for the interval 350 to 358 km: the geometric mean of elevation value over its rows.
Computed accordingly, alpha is 7.6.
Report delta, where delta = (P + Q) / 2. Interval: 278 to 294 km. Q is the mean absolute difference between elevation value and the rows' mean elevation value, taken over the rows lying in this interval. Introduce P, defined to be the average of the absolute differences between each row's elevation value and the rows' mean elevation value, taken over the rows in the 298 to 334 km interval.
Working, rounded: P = 0.33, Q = 0.08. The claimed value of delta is 0.20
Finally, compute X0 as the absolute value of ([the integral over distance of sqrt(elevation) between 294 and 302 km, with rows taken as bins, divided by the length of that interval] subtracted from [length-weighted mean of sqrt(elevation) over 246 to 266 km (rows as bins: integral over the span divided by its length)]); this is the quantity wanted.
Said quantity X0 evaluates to 0.03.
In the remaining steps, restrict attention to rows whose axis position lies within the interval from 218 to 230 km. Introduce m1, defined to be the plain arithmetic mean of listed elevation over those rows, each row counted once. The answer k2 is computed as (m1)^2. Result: 66.4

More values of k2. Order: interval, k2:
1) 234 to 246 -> 65.8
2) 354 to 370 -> 54.9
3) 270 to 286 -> 51.0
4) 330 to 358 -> 55.8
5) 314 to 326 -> 61.1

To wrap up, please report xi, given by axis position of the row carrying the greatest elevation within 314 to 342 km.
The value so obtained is 324 km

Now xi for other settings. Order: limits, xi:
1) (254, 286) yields 284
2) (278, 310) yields 300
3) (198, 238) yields 200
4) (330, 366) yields 352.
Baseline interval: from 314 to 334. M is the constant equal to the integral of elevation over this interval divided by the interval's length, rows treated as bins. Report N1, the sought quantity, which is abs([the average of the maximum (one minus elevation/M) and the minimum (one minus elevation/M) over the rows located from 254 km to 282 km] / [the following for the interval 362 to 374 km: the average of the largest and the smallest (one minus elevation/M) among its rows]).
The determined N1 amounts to 3.6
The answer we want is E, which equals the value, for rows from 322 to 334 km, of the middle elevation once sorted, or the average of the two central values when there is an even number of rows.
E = 7.76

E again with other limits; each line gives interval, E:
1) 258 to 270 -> 6.49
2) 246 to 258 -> 7.66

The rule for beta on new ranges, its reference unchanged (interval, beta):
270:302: 272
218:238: 220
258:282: 268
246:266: 264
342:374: 344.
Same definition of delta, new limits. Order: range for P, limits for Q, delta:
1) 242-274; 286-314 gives 0.40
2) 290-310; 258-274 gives 0.30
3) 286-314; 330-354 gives 0.23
